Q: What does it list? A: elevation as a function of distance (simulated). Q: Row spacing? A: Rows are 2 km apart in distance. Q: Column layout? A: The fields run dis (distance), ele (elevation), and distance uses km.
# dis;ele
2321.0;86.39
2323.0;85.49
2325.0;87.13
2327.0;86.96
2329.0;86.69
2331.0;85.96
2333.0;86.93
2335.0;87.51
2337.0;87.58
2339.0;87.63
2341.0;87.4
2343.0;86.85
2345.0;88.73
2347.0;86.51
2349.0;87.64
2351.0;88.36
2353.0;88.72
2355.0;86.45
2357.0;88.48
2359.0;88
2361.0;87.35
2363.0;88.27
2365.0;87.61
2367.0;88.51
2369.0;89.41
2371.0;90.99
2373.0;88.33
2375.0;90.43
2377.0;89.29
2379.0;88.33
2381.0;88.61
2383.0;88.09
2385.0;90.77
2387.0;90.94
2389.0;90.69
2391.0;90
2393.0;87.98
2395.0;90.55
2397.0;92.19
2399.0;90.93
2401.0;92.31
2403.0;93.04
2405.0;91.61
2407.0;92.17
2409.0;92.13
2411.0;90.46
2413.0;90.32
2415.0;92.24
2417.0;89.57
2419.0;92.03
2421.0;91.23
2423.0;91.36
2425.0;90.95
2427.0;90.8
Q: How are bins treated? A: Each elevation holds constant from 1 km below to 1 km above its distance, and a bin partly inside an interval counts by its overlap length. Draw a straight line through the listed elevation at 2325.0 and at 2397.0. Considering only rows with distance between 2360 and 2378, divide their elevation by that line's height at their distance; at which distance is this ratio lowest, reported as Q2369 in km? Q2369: 2365.0 km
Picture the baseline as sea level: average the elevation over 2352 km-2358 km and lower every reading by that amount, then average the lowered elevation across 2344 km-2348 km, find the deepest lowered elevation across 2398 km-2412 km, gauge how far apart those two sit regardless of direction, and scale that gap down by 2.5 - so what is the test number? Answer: 1.14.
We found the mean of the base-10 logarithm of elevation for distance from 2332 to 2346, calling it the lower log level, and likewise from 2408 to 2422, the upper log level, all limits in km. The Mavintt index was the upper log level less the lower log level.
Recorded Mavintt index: 0.0176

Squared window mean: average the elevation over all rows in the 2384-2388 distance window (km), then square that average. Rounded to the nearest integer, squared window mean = 8255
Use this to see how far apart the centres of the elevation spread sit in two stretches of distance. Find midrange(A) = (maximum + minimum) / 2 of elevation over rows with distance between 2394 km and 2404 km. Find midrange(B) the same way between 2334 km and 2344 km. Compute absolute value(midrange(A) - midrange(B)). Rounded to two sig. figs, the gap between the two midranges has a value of 4.6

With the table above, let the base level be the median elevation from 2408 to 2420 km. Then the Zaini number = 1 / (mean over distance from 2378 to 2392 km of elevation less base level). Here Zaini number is -0.62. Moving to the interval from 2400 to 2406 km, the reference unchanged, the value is 0.93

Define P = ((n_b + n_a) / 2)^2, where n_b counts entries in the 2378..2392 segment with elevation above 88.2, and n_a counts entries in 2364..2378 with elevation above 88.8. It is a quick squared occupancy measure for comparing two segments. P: 25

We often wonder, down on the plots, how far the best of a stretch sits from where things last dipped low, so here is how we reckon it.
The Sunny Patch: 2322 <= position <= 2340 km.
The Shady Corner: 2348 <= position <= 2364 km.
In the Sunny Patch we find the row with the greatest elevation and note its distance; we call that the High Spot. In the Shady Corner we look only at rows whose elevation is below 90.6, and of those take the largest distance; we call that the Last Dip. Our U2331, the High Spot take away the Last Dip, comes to -24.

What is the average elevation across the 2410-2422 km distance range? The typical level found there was 91.0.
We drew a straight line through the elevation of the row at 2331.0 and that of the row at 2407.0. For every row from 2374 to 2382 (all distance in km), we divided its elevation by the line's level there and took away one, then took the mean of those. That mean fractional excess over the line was -0.007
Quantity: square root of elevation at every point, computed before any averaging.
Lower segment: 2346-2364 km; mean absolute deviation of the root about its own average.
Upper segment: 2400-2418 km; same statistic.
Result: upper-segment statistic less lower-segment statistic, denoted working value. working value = 0.013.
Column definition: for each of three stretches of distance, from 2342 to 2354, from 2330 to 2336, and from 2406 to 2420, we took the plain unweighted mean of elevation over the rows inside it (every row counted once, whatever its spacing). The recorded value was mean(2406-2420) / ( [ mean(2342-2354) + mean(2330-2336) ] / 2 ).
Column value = 1.05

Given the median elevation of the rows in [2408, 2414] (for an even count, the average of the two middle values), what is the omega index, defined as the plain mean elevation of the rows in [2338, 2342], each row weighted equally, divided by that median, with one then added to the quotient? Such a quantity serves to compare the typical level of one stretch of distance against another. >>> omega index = 1.967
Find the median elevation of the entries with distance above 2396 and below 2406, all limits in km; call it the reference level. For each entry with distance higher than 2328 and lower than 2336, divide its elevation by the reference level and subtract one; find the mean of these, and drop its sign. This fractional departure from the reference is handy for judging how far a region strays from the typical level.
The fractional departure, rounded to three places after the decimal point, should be 0.059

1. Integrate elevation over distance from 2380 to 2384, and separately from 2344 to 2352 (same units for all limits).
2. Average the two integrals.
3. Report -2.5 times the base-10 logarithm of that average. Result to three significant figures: -6.81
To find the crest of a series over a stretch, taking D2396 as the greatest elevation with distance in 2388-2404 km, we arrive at 93.04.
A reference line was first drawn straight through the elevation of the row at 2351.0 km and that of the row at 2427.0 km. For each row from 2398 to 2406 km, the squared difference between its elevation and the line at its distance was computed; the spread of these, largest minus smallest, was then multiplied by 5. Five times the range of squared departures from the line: 40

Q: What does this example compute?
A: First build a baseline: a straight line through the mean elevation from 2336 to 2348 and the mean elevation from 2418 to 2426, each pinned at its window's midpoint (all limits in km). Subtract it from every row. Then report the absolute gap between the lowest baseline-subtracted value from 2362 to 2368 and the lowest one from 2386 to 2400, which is 1.01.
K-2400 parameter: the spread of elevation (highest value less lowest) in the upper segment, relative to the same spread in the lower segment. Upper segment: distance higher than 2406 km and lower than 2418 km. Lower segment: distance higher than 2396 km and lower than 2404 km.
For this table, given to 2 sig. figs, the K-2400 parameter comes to 1.3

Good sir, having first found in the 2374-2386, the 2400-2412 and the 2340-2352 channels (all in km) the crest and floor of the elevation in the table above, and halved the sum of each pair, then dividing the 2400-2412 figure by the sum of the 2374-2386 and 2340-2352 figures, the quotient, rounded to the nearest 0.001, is 0.518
